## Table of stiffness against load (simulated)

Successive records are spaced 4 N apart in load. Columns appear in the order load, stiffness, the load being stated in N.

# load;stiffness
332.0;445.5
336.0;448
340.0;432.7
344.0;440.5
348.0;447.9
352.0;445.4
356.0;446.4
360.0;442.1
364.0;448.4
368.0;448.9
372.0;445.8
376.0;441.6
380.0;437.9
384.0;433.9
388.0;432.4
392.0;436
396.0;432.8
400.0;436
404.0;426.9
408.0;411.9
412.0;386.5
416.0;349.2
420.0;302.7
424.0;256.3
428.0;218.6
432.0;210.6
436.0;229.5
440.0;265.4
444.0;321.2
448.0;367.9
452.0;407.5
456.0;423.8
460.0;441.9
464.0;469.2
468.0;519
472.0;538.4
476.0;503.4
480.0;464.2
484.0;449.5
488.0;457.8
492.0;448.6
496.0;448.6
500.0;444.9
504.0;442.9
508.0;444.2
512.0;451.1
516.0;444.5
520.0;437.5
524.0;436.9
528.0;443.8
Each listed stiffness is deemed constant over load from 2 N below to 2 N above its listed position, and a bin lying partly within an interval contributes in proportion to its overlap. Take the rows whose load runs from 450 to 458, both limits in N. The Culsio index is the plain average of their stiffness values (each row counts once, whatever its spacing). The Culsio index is 416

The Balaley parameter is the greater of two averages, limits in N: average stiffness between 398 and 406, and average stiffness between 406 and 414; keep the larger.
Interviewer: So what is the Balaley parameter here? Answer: 431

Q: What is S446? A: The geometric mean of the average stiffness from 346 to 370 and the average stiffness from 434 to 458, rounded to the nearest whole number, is 387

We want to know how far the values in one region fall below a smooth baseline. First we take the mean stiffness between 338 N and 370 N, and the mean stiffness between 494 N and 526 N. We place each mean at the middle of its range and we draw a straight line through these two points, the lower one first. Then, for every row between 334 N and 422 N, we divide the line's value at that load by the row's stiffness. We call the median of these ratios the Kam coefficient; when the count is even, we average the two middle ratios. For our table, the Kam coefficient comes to 1.02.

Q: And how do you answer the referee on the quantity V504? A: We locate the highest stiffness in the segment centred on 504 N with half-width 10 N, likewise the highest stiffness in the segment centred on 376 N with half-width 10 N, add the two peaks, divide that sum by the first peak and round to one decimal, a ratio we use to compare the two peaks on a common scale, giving 2.0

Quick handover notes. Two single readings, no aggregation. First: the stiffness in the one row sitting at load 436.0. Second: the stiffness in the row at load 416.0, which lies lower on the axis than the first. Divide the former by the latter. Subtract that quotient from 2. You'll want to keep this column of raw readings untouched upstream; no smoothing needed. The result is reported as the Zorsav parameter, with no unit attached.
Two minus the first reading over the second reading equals 1.34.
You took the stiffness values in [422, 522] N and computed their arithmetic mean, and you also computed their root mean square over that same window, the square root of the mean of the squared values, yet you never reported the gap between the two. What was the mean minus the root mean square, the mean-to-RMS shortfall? -10.8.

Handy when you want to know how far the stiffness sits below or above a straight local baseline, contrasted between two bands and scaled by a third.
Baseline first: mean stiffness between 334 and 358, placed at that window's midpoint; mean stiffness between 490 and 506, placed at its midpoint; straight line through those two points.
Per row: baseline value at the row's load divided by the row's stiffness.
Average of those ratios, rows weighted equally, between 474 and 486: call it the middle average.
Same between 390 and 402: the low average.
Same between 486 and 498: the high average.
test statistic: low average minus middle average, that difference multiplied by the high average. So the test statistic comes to 0.1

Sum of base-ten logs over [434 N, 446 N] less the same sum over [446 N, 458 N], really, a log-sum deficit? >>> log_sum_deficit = -0.5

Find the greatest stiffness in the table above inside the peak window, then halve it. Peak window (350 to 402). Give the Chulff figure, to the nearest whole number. 224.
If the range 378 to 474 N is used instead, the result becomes 269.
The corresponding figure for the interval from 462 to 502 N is 269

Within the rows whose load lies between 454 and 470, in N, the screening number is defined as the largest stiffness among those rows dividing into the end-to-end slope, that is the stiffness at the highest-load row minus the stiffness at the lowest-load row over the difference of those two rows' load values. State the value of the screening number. 0.0153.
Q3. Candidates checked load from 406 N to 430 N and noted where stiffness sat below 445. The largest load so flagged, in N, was 428.0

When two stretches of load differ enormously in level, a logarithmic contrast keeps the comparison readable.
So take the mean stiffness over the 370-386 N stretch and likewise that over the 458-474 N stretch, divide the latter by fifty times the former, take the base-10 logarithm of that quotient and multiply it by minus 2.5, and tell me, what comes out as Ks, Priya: 4.13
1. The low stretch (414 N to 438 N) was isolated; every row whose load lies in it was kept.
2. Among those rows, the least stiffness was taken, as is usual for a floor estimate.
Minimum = 210.6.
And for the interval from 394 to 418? 349.2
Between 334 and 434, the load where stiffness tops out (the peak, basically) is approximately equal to 368.0 N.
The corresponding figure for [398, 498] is 472.0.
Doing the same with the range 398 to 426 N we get 400.0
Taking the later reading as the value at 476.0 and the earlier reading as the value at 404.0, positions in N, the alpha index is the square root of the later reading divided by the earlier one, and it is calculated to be 1.09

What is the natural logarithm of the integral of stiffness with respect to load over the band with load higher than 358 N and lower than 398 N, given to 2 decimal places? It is 9.78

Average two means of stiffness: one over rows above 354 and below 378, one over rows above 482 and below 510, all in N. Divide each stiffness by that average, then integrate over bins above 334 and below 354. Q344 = 19.8 N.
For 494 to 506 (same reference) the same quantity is 12.0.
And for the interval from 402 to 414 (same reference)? 11.0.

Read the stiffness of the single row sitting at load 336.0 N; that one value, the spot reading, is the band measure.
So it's 448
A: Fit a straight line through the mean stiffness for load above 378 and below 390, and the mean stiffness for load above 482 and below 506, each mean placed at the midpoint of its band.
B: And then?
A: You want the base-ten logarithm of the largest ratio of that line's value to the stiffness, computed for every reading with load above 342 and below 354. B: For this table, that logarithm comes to -0.011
